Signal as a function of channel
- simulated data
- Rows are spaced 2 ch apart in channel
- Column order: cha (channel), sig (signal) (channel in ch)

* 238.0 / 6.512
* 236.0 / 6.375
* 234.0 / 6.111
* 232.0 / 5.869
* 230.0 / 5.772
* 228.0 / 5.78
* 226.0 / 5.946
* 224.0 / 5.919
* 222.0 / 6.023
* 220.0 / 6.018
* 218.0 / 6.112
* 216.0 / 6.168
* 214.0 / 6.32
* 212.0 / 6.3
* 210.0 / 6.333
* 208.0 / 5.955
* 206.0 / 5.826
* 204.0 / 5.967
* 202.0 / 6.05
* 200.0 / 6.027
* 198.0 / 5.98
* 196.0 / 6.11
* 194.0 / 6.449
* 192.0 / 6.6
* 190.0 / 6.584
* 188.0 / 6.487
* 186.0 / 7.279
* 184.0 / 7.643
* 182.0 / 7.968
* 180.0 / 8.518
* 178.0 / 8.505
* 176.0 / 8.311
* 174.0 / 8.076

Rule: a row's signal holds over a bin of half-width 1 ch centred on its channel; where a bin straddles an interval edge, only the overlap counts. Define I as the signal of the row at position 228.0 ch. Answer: 5.78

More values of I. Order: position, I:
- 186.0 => 7.279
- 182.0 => 7.968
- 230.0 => 5.772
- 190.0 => 6.584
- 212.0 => 6.3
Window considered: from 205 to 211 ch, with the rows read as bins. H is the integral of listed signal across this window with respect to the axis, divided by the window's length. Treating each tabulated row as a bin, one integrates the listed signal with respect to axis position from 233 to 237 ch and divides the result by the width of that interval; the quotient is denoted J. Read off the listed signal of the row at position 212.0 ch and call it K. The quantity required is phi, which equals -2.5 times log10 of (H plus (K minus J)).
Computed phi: -1.96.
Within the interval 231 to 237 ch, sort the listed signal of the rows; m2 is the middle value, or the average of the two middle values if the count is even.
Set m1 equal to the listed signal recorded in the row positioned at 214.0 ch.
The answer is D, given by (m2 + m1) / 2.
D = 6.22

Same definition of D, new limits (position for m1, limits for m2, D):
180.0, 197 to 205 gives 7.26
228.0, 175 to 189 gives 6.87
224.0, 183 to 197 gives 6.25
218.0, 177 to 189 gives 6.96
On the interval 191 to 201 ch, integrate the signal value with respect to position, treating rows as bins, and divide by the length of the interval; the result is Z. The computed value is 6.23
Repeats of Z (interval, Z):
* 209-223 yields 6.18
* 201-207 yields 5.95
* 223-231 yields 5.85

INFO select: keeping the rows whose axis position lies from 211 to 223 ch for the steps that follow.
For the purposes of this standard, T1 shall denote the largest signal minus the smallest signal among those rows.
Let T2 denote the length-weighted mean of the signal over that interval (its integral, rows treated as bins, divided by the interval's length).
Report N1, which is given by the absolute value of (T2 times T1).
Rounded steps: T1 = 0.30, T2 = 6.16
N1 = 1.9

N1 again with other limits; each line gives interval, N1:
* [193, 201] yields 2.9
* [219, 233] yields 1.5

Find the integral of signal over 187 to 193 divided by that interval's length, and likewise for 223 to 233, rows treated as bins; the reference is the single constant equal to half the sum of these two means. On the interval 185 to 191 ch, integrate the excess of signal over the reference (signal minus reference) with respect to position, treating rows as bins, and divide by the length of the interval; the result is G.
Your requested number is 0.58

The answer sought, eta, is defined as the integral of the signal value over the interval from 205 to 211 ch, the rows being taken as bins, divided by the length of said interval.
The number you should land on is 6.0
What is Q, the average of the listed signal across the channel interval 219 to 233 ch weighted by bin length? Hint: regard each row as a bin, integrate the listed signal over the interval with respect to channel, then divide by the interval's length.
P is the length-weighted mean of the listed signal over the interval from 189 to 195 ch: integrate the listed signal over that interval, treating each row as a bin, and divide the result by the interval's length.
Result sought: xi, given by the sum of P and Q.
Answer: 12.4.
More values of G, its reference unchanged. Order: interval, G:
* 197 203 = -0.19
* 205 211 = -0.17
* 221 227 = -0.24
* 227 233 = -0.40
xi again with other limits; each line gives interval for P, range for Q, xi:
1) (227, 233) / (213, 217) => 12.1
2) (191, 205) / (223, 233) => 12.0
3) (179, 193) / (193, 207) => 13.4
